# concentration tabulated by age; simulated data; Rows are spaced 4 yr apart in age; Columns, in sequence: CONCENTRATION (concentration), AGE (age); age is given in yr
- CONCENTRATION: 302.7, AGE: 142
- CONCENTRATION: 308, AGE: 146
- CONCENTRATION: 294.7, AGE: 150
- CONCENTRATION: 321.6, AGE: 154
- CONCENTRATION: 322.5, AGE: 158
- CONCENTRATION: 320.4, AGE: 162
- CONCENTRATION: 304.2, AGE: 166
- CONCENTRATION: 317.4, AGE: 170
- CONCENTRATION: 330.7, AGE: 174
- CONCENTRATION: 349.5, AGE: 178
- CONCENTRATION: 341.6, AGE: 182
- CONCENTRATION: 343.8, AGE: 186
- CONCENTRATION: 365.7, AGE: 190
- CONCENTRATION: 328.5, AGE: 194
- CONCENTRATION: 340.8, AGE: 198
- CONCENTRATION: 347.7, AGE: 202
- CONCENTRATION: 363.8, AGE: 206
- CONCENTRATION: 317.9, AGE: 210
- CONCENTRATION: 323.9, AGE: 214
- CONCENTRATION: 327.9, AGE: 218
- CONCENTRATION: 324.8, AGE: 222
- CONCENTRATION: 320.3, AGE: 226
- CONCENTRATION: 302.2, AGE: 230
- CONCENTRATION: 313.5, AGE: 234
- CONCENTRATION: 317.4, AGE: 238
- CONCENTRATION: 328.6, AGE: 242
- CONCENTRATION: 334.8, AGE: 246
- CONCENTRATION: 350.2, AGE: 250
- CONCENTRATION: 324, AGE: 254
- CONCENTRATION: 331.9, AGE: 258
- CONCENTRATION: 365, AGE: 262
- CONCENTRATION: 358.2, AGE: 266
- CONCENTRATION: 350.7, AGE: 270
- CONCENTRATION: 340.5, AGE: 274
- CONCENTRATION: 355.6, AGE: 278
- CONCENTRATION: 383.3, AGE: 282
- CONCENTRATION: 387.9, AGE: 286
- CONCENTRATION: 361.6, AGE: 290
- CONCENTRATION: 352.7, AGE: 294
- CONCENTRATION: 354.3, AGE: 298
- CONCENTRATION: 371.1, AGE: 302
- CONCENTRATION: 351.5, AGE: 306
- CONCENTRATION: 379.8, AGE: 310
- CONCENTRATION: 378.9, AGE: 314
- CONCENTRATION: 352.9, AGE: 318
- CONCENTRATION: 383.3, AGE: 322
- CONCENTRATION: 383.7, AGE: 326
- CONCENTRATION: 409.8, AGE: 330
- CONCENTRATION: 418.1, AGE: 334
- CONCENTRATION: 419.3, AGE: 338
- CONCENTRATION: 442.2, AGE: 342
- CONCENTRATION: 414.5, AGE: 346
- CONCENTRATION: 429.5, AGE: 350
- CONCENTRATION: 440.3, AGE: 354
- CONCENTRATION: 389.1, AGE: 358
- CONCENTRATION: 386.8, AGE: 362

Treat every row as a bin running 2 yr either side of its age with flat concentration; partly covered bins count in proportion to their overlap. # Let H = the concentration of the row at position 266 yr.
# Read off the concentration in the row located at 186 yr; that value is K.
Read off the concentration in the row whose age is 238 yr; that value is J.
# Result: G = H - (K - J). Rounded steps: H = 358.2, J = 317.4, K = 343.8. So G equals 332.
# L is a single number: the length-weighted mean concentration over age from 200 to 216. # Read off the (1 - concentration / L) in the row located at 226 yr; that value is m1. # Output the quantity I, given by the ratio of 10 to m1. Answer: 188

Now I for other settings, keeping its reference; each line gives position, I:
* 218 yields 325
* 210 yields 166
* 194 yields 344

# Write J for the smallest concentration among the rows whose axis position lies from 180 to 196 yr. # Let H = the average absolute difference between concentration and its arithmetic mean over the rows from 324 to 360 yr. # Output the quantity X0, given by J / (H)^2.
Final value 1.4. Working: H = 15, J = 328.5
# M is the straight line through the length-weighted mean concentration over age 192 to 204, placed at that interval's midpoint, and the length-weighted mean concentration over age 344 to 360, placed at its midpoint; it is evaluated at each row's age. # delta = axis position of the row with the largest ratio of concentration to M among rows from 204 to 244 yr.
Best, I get 206 yr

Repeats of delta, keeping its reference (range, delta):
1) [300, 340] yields 334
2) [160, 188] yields 178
